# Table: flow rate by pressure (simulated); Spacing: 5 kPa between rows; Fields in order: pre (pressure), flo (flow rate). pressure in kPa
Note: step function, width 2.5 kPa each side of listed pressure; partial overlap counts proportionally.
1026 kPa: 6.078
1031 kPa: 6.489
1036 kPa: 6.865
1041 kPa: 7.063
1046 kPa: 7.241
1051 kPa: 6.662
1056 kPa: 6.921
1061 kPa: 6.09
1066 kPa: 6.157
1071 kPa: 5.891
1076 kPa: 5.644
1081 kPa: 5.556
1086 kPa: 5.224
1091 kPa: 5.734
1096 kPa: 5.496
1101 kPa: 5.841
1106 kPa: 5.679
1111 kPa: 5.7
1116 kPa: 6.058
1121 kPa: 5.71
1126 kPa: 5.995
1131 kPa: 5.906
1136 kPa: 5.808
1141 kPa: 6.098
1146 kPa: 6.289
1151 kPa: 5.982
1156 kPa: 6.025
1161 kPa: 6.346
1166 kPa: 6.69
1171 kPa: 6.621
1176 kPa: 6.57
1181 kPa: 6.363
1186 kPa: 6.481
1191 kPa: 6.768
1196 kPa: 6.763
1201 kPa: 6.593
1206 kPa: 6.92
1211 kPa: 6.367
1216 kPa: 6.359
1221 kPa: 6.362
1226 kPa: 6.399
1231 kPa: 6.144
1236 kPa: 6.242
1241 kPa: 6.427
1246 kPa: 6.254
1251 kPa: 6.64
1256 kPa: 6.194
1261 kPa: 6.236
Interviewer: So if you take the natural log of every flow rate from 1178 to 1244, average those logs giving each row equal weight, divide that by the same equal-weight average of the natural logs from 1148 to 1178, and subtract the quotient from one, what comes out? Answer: -0.01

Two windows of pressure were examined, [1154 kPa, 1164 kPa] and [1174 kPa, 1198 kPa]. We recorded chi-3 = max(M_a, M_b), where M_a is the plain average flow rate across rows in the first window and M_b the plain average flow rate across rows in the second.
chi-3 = 6.59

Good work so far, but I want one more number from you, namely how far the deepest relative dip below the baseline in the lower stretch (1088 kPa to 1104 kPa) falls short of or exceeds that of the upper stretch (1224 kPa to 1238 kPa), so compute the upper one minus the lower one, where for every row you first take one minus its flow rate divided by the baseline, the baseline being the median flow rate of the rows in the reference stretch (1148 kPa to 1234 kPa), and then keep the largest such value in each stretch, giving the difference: -0.10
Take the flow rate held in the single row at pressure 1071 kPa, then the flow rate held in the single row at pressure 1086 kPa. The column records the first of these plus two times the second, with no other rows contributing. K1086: 16.3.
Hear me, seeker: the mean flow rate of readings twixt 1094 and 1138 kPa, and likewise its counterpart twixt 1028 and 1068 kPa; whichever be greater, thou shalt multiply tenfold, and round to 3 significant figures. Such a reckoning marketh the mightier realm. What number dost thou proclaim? 66.9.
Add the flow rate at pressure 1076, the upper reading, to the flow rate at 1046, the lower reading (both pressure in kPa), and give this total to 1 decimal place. 12.9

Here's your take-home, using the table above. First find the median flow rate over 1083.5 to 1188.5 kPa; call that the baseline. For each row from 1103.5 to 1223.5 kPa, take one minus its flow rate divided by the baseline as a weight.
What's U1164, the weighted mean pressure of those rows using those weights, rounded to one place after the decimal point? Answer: 1199.9 kPa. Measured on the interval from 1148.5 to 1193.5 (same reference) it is 1176.7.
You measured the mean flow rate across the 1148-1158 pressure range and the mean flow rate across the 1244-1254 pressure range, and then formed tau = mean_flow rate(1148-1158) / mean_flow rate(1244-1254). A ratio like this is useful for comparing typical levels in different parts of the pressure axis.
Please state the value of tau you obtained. 0.93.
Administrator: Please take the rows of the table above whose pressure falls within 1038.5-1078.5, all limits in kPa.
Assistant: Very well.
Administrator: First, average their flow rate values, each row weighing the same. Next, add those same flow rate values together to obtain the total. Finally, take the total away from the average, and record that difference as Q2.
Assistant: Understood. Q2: -45.2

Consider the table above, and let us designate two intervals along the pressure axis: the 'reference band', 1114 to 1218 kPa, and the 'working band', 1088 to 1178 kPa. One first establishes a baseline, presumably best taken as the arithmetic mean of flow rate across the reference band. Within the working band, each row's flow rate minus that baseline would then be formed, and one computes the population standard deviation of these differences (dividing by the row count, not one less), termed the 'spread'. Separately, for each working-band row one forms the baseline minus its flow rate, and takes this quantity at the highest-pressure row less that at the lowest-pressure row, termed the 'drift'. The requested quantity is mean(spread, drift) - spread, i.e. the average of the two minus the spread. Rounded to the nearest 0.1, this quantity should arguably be -0.6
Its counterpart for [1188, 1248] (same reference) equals 0.1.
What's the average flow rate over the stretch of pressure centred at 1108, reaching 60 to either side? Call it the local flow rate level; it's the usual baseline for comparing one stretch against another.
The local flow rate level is 5.98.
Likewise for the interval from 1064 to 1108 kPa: 5.69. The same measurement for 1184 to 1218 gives 6.61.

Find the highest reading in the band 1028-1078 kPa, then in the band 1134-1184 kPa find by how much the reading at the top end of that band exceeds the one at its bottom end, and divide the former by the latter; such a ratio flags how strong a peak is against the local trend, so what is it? 13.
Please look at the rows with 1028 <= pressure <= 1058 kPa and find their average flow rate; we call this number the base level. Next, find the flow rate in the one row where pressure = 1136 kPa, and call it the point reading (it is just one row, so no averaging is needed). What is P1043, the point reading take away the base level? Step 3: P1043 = -1.1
